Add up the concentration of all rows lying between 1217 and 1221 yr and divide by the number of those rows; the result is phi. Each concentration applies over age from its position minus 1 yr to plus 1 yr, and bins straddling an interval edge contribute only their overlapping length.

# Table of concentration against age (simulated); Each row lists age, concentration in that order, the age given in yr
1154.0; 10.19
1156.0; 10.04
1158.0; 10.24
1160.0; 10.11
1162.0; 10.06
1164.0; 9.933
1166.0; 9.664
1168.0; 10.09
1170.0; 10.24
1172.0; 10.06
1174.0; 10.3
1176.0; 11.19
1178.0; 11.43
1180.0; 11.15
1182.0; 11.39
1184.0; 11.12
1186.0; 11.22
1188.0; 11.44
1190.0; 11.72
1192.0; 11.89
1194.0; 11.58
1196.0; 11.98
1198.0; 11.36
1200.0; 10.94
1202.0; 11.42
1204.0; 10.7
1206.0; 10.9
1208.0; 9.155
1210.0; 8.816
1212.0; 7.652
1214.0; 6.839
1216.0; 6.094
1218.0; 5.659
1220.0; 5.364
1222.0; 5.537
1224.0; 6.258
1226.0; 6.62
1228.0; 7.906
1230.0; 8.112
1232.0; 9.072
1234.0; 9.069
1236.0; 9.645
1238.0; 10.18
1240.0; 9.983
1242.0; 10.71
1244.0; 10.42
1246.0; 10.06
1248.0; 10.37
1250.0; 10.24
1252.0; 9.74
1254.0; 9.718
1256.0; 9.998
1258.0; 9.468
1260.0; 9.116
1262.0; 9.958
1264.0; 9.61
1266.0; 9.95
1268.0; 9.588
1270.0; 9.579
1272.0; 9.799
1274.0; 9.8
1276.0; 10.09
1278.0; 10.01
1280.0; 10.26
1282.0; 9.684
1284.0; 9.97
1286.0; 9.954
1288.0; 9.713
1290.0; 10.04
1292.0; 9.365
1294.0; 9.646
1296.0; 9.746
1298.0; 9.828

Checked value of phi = 5.5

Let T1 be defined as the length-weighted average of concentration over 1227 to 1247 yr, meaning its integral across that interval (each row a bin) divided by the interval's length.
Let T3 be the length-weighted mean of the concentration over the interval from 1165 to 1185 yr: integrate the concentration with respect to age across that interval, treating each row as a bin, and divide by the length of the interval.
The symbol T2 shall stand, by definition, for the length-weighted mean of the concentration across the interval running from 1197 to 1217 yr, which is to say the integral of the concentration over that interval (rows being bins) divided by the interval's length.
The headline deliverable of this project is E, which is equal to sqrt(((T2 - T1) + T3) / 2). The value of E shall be 2.30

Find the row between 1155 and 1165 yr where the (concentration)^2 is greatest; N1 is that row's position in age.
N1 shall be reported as 1158.0 yr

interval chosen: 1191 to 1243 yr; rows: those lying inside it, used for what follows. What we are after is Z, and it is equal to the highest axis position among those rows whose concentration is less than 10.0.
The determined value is 1240.0 yr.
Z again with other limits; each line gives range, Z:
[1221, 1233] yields 1232.0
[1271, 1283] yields 1282.0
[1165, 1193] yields 1166.0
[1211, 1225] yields 1224.0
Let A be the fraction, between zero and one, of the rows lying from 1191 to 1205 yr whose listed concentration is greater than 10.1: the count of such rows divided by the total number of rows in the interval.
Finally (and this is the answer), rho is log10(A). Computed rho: 0.0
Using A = 1.00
